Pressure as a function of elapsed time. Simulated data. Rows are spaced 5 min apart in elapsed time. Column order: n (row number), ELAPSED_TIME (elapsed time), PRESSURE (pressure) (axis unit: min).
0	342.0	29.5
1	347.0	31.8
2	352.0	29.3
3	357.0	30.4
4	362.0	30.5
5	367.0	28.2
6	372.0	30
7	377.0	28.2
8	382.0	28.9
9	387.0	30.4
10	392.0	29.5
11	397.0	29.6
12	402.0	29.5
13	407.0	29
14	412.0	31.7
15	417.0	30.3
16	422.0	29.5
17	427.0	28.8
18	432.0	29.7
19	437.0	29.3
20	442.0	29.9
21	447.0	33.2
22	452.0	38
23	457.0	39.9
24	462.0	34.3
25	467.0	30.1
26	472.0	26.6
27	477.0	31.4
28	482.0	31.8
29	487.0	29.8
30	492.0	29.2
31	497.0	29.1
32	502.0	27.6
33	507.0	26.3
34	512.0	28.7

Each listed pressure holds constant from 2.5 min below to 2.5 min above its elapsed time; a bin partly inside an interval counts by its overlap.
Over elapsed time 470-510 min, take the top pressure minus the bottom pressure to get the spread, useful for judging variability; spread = 5.5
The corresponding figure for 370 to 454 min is 9.8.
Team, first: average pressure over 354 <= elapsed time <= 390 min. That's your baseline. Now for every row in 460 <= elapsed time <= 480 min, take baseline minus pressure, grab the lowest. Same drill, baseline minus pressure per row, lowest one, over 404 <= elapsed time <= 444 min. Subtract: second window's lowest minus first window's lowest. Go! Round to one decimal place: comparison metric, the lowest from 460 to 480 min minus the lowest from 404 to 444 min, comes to -2.6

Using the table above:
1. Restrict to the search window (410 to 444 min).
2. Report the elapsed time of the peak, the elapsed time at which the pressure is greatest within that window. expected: 412.0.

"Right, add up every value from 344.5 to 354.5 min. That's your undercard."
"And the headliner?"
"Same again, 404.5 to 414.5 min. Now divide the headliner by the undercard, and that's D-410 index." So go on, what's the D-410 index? 0.99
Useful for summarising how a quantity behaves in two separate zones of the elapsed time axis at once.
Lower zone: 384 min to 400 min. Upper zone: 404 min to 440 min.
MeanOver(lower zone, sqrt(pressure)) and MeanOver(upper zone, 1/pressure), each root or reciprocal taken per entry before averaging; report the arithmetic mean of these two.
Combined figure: 2.75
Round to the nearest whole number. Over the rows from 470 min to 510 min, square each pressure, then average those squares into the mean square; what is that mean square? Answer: 843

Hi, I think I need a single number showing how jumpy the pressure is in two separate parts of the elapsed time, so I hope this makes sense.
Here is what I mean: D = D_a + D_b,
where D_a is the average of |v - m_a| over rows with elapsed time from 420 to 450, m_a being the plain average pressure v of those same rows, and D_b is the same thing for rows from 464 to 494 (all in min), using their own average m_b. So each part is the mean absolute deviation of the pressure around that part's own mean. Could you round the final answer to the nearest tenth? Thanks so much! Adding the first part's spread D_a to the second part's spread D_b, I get 2.3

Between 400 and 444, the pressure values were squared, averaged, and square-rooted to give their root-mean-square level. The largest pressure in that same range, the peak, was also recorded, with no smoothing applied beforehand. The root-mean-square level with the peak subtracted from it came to -1.9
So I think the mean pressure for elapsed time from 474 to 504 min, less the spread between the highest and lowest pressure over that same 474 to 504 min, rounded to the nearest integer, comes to 26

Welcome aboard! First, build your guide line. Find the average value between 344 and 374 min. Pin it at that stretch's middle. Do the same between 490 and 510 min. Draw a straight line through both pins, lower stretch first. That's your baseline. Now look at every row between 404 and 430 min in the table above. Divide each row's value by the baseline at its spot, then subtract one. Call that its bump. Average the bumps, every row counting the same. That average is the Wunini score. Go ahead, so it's 0.022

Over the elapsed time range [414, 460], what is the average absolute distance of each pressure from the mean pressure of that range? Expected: 3.3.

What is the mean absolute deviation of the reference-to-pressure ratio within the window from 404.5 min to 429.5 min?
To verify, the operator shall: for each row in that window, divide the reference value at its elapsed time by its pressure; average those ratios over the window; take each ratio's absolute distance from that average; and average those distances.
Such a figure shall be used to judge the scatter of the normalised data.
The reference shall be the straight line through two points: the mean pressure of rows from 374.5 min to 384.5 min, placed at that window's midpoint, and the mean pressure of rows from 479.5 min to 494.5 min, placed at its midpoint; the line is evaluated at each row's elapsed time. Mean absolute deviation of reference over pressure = 0.030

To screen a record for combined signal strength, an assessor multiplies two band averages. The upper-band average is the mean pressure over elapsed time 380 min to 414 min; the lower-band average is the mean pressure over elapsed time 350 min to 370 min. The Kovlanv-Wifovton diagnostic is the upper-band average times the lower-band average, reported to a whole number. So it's 882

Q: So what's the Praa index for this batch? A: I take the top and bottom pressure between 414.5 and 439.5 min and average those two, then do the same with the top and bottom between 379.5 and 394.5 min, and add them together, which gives 59.2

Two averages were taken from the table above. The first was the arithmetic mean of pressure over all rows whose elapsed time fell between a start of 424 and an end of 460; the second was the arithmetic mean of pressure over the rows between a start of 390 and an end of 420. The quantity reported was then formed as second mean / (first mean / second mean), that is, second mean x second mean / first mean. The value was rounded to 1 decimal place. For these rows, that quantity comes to 27.4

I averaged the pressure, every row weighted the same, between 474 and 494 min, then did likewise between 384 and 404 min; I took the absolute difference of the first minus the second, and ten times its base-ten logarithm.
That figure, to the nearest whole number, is -1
